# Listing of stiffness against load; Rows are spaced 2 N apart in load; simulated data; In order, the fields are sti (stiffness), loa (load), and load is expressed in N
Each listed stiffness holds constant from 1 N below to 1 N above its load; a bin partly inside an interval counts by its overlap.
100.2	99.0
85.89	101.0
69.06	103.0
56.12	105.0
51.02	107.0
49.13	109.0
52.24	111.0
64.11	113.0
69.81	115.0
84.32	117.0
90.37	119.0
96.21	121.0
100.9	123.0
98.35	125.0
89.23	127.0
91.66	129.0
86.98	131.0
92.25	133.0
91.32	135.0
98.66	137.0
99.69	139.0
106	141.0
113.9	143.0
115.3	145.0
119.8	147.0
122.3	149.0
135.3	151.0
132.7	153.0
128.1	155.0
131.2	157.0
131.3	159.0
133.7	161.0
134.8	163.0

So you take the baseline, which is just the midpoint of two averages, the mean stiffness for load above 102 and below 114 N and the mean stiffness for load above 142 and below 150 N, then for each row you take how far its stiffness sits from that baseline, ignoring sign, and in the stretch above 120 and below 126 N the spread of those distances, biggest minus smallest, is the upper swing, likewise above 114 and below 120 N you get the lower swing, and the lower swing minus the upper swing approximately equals 10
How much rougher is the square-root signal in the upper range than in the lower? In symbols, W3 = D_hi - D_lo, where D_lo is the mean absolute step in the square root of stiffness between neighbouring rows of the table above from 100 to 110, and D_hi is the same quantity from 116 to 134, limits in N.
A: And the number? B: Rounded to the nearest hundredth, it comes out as -0.30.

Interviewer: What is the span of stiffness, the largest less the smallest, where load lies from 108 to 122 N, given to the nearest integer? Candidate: 47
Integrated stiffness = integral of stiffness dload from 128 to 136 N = 724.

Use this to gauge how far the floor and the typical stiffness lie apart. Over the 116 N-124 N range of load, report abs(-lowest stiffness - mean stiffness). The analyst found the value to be 177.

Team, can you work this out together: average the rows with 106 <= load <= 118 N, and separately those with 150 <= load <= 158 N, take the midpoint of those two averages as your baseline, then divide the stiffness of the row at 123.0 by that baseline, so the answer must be 1.04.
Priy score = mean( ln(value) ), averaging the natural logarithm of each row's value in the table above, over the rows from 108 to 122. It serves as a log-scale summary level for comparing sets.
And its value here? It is 4.25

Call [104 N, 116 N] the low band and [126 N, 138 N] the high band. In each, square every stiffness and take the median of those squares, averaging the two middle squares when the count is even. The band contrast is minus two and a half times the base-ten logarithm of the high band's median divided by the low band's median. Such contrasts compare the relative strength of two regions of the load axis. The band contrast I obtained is -1.1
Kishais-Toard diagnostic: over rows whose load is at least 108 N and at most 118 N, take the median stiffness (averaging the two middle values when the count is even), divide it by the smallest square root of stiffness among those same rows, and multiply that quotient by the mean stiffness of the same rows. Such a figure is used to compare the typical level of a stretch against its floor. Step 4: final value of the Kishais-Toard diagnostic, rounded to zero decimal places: 585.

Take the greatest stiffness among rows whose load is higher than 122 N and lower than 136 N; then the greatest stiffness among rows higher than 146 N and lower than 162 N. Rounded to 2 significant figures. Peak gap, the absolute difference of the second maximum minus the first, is 34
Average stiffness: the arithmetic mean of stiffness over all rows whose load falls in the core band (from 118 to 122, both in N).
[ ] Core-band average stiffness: 93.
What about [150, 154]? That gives 134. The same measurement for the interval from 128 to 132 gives 89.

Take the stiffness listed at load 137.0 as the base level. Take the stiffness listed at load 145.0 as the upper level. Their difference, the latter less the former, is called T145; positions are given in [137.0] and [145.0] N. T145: 17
